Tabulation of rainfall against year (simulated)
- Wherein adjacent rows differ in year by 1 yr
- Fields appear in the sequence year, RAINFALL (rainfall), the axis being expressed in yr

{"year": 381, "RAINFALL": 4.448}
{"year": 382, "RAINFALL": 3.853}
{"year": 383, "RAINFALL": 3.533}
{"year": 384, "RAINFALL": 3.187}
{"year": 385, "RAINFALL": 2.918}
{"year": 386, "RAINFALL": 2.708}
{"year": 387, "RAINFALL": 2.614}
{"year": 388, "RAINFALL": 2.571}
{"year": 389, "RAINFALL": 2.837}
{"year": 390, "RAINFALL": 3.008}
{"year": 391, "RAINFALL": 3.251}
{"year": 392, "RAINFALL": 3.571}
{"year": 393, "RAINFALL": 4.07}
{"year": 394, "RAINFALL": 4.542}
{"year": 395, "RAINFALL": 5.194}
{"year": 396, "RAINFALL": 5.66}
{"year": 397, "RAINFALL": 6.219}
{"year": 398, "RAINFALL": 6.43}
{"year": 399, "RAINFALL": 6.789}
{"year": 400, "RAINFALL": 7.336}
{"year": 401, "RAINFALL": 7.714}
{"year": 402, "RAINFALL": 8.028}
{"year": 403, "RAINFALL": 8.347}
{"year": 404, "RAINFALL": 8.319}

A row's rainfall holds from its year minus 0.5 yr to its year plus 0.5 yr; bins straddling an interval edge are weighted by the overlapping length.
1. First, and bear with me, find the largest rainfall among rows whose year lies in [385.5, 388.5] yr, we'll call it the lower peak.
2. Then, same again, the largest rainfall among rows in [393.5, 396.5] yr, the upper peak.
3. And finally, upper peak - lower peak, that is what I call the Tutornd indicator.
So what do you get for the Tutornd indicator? 3.0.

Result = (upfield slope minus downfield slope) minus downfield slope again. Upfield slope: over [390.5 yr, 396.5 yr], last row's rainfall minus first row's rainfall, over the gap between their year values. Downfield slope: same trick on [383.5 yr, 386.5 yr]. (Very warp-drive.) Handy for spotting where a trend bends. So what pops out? 0.96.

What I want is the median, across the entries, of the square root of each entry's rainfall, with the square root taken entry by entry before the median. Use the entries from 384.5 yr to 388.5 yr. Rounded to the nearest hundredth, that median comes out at 1.63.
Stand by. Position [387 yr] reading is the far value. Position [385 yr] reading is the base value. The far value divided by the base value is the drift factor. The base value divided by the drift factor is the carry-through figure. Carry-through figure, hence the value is 3.3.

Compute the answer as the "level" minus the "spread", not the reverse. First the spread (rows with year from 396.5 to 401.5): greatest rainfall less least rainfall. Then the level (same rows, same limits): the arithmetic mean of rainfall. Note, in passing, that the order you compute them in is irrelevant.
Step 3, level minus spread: 5.40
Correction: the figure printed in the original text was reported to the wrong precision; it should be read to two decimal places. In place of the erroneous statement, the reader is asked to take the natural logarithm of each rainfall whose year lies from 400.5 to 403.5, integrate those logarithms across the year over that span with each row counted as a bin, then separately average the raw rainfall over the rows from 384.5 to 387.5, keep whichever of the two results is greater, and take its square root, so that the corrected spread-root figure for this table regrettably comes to 2.50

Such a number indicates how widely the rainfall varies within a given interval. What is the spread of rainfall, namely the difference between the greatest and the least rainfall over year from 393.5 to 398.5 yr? 1.9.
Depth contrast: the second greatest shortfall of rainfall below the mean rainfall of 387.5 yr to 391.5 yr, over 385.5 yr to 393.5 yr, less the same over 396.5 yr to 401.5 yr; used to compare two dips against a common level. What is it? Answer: 3.8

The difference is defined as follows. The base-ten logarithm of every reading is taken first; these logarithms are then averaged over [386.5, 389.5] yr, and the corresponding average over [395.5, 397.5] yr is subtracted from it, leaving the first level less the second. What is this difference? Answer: -0.35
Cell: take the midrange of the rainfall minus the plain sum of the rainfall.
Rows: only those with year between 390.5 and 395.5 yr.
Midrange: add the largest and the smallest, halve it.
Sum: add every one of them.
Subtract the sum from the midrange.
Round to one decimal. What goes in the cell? -16.4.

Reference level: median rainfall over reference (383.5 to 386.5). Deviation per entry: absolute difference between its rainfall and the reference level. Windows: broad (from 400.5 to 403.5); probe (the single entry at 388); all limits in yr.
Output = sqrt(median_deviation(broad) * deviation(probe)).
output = 1.3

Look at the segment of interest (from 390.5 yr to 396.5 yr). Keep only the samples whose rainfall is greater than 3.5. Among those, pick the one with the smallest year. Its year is 392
